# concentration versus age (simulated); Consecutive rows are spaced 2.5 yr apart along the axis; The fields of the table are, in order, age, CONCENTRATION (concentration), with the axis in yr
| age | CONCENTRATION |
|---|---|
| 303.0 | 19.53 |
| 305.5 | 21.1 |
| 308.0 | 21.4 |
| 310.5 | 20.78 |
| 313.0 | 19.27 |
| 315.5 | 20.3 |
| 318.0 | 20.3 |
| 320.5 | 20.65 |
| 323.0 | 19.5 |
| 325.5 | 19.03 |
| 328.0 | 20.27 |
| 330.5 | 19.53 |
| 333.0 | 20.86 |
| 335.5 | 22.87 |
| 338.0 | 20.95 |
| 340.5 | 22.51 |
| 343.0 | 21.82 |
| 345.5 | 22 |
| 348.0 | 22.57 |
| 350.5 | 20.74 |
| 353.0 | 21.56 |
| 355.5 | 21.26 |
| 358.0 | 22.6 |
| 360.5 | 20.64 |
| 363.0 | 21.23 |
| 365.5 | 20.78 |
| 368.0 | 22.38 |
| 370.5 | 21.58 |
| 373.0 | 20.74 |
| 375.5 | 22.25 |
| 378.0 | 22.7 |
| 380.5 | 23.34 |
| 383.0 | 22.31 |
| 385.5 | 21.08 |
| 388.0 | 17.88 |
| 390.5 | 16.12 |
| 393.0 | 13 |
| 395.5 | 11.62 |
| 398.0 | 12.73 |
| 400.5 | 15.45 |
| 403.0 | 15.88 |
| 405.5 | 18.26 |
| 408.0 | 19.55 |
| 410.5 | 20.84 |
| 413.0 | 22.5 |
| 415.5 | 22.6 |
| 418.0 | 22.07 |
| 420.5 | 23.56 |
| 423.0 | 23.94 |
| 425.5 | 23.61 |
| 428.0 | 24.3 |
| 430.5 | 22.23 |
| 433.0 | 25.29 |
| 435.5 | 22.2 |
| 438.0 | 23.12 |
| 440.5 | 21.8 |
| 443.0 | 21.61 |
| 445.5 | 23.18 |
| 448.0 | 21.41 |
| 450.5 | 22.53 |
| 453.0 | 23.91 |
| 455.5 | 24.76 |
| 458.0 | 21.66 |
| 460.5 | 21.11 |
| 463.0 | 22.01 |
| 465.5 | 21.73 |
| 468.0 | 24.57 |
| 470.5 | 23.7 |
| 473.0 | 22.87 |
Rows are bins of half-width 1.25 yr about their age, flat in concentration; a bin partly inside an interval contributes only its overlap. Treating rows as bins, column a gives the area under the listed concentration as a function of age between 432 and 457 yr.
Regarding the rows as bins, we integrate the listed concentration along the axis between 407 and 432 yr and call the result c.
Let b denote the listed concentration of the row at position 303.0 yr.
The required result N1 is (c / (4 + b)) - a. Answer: -550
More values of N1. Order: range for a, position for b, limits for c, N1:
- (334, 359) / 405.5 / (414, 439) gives -521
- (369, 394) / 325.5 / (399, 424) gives -483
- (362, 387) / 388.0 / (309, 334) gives -522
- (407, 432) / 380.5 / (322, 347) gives -545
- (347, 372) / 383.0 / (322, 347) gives -518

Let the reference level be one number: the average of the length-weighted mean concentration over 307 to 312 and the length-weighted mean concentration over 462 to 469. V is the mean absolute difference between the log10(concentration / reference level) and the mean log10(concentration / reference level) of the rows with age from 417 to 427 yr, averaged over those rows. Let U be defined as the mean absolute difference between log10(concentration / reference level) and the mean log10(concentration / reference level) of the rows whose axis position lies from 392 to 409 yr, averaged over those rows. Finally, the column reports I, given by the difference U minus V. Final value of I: 0.057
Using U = 0.069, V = 0.0116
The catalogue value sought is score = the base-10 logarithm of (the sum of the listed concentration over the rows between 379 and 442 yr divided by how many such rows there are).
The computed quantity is 1.31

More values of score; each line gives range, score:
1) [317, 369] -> 1.33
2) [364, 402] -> 1.28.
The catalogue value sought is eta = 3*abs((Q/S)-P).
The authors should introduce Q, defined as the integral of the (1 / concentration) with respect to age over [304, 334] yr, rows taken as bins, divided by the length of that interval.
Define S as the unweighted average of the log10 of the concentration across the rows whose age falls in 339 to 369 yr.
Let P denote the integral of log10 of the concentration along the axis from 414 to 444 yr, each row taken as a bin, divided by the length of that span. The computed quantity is 3.97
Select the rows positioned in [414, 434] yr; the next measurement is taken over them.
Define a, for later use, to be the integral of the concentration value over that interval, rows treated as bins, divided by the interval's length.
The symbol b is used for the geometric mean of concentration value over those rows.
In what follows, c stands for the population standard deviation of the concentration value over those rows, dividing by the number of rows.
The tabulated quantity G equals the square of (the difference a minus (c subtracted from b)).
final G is 1.0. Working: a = 23.4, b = 23.4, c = 1.0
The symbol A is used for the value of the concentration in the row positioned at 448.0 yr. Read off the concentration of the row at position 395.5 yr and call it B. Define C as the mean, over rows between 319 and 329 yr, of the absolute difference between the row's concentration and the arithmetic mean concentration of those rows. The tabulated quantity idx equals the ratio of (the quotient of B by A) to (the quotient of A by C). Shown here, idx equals 0.015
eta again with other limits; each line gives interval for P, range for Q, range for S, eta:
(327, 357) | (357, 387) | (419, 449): 3.89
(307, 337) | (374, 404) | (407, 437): 3.80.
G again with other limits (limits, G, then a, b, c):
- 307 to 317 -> 0.6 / 20.4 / 20.4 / 0.8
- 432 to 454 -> 1.4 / 22.7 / 22.8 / 1.2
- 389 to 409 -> 7.7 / 15.3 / 15.1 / 2.6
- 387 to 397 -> 6.5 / 14.5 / 14.4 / 2.5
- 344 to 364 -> 0.5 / 21.6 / 21.6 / 0.7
